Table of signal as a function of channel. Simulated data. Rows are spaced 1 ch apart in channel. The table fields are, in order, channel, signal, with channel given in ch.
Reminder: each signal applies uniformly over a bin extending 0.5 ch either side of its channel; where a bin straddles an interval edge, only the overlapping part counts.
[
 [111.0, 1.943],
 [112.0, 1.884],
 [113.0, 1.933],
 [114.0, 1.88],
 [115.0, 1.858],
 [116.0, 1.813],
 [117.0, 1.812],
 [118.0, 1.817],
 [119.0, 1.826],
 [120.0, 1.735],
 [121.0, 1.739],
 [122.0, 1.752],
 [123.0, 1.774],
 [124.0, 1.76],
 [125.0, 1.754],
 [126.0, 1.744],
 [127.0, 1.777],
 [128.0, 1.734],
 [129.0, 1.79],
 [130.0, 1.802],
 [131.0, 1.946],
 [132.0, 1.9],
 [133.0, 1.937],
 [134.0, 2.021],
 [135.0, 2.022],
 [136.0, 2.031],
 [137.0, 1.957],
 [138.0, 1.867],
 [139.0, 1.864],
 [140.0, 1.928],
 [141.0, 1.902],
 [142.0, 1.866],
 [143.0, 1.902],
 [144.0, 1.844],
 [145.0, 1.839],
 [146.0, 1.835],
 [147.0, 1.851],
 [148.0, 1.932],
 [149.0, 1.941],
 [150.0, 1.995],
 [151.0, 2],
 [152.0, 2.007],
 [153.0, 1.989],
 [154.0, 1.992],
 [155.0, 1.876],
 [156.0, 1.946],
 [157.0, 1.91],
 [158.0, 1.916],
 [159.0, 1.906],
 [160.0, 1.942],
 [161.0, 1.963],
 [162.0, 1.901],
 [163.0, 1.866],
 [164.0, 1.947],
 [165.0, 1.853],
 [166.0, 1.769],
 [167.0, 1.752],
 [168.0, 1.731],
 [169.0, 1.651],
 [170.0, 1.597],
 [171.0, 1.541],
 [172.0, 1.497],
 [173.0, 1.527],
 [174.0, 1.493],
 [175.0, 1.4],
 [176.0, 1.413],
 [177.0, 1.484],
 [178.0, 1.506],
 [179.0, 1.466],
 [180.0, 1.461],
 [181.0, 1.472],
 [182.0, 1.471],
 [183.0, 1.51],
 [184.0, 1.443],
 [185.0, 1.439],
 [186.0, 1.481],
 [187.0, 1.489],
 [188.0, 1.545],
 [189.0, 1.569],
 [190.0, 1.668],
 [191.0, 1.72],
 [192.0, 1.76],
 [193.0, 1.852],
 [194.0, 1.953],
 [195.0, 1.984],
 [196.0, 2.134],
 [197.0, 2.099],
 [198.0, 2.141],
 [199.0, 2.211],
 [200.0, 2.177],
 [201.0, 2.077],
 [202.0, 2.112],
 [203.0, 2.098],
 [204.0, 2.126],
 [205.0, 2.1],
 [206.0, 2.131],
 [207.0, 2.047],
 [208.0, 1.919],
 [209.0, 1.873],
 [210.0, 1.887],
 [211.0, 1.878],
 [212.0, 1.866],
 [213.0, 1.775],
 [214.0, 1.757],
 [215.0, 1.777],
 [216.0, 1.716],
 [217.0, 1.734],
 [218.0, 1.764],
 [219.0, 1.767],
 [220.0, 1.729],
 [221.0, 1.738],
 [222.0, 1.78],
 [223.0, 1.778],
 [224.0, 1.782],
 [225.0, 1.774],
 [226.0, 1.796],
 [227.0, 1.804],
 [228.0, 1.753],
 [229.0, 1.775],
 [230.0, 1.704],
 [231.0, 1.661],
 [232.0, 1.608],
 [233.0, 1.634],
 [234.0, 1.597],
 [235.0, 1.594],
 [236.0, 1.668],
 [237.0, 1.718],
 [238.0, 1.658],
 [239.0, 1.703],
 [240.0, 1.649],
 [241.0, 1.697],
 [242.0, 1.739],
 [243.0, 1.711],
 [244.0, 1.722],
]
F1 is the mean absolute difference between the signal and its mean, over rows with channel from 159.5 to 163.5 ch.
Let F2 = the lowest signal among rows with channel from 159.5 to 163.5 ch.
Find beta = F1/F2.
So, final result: 0.018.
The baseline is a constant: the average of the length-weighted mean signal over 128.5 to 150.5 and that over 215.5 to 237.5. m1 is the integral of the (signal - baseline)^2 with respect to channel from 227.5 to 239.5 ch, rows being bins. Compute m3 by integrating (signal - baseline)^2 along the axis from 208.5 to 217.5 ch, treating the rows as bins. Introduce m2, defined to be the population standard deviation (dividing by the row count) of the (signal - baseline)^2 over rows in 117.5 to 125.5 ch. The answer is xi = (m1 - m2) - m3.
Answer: 0.2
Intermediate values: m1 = 0.28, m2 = 0.002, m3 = 0.04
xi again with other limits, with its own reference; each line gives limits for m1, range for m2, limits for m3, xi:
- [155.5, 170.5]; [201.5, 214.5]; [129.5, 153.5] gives -0.2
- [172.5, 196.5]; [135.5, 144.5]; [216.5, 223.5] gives 2.1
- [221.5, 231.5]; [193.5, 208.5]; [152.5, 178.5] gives -1.2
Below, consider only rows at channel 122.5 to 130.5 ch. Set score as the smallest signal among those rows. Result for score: 1.734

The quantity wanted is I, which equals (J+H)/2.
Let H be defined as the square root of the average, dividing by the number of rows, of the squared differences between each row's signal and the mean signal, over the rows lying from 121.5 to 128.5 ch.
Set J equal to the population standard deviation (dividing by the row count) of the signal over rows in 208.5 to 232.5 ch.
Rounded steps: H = 0.01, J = 0.06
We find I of 0.039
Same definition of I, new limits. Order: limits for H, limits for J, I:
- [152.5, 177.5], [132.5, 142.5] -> 0.131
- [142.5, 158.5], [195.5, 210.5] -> 0.079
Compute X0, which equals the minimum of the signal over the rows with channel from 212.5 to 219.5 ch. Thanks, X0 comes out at 1.716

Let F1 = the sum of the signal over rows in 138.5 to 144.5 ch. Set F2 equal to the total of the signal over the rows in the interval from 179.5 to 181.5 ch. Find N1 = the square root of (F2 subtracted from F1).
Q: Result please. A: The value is 2.9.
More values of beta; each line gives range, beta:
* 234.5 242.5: 0.023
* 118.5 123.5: 0.016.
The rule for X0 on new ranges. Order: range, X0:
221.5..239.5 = 1.594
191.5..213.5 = 1.76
